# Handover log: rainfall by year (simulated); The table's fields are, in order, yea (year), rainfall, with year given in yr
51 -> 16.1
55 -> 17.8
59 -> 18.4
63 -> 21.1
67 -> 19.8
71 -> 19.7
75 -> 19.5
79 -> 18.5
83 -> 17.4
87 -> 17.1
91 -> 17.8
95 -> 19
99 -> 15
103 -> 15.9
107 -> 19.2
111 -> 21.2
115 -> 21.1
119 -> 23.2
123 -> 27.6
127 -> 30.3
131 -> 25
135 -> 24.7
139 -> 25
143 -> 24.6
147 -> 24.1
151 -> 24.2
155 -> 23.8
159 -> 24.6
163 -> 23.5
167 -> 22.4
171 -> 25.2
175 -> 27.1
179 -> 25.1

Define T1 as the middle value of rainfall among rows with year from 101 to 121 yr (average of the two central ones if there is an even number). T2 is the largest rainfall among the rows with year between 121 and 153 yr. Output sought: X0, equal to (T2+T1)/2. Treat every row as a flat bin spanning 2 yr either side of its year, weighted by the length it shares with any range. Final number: 25.7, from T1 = 21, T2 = 30.3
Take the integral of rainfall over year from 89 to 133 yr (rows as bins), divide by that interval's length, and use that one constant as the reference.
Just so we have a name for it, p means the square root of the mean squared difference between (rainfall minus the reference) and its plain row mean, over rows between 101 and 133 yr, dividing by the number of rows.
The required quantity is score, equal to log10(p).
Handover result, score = 0.64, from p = 4.3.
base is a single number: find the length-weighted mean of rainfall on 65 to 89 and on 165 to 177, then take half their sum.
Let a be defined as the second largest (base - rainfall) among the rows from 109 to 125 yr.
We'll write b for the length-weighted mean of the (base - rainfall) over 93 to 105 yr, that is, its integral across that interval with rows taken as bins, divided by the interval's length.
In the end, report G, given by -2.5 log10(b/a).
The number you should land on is -2.4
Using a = 0.6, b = 5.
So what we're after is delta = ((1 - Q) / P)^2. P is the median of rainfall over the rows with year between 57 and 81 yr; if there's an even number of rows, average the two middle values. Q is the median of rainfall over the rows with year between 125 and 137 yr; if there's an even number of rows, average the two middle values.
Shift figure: 1.5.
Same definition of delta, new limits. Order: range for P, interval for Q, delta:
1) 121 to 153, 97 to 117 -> 0.5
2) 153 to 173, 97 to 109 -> 0.4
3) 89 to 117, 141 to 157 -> 1.5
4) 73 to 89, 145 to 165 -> 1.7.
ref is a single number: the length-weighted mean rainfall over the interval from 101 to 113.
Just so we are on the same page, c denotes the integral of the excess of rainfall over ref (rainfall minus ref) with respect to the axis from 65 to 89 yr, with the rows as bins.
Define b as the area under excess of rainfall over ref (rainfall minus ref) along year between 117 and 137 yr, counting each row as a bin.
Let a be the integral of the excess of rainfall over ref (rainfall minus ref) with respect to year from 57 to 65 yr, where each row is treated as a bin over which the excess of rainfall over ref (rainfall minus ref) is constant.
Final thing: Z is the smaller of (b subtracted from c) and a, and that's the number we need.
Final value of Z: -150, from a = 8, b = 148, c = -2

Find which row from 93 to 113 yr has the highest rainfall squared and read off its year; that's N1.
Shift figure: 111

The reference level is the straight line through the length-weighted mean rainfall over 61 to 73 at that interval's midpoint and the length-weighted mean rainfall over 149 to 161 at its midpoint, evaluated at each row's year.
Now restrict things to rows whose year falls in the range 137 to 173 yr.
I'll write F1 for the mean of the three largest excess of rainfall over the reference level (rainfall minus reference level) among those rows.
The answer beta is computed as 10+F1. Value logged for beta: 11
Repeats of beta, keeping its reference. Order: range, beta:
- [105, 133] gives 15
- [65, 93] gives 9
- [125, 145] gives 14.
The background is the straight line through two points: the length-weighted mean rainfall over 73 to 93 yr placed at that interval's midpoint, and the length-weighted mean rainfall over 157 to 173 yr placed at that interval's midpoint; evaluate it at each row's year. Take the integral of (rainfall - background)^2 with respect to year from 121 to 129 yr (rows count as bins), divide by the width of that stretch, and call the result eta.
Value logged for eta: 64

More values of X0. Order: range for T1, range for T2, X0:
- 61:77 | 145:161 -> 22.2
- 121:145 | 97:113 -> 23.1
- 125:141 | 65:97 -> 22.4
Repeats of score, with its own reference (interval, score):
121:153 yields 0.31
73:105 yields 0.15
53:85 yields 0.06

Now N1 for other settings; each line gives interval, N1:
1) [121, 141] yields 127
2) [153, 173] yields 171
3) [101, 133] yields 127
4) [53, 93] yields 63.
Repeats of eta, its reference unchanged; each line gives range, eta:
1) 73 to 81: 2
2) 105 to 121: 2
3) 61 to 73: 12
